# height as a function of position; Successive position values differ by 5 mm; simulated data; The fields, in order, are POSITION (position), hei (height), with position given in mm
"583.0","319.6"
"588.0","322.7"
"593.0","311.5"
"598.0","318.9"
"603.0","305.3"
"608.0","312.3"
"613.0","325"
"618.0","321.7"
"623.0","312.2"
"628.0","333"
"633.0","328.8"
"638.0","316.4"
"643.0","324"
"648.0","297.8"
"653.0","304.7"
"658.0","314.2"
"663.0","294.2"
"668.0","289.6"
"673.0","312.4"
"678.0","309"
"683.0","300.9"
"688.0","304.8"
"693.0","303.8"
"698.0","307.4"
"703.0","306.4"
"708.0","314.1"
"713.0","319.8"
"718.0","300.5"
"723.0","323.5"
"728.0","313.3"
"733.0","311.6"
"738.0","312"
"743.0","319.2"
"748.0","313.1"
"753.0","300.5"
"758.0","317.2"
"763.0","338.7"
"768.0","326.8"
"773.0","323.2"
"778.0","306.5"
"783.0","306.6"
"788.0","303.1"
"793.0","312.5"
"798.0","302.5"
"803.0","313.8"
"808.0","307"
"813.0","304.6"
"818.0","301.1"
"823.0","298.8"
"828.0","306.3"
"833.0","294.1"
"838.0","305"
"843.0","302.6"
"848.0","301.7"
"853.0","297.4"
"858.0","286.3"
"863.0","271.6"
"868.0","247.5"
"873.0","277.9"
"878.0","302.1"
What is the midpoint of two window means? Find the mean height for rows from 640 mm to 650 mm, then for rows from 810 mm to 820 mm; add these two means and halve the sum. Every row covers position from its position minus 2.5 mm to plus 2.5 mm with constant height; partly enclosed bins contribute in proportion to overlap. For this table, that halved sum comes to 307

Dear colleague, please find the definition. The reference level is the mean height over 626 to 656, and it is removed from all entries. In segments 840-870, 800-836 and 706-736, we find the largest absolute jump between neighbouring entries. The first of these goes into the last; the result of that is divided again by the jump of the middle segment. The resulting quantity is 0.08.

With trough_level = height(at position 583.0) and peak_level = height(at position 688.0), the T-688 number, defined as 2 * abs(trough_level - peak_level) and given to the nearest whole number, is 30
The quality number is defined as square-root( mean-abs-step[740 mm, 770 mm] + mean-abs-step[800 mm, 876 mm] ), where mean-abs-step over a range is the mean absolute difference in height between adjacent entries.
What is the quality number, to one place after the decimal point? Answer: 4.8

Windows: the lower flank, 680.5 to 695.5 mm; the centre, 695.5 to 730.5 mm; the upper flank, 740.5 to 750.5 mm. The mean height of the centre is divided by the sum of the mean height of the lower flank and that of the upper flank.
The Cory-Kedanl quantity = 0.504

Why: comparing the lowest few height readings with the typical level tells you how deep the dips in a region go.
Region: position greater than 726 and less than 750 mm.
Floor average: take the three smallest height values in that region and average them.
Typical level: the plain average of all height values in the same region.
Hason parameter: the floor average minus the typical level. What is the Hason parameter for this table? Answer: -1.6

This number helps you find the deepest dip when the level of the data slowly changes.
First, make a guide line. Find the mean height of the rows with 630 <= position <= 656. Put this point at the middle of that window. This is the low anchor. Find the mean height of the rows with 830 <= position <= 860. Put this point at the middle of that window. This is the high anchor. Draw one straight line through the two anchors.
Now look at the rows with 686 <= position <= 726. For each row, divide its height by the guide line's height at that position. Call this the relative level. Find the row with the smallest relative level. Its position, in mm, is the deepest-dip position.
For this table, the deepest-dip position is 718.0 mm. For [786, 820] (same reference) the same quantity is 788.0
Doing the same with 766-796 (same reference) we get 788.0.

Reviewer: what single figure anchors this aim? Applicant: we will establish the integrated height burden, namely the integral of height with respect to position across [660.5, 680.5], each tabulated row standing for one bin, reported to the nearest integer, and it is 6026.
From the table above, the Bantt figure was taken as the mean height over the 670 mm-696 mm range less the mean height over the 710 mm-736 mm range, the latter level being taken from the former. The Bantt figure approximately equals -8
